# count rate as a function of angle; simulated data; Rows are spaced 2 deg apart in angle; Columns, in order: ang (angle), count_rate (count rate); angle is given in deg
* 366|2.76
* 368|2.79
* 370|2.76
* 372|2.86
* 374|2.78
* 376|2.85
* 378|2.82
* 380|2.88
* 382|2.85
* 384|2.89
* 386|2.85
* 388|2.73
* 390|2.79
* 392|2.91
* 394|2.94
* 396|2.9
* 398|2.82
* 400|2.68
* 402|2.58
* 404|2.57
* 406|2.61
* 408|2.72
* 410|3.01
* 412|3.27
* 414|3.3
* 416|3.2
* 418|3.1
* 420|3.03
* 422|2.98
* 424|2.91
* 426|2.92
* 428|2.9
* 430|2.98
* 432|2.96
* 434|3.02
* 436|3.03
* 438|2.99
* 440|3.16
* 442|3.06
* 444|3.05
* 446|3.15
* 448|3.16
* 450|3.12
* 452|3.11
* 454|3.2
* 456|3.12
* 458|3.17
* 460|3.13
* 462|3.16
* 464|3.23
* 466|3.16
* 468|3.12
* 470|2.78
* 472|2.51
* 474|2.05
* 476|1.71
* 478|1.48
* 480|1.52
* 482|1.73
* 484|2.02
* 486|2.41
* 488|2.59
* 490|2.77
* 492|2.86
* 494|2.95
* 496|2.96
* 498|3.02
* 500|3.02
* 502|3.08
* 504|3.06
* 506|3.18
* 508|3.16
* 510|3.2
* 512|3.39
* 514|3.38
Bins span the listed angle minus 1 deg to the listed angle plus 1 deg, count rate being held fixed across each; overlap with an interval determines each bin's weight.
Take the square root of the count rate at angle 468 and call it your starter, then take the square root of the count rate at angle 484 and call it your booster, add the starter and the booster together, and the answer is 3.19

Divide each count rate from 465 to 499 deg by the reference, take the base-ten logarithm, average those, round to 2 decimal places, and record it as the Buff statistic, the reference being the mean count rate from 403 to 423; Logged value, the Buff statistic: -0.10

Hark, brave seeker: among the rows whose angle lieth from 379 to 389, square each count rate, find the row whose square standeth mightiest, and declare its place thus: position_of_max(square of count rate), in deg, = 384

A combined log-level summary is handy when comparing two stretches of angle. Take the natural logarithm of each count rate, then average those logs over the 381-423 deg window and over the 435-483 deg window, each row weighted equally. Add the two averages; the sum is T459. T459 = 2.06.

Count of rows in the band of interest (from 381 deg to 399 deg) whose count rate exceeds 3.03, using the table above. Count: 0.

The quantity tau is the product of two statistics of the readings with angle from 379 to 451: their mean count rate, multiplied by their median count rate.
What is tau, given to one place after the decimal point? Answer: 8.7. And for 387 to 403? 7.8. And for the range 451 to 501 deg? 7.9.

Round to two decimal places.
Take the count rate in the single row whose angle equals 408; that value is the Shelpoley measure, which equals 2.72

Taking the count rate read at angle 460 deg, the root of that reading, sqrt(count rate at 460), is 1.77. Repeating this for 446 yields 1.77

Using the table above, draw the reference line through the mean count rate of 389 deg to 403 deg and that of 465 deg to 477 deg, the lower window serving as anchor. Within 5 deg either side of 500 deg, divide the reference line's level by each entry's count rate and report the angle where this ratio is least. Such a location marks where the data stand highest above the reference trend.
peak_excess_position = 502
